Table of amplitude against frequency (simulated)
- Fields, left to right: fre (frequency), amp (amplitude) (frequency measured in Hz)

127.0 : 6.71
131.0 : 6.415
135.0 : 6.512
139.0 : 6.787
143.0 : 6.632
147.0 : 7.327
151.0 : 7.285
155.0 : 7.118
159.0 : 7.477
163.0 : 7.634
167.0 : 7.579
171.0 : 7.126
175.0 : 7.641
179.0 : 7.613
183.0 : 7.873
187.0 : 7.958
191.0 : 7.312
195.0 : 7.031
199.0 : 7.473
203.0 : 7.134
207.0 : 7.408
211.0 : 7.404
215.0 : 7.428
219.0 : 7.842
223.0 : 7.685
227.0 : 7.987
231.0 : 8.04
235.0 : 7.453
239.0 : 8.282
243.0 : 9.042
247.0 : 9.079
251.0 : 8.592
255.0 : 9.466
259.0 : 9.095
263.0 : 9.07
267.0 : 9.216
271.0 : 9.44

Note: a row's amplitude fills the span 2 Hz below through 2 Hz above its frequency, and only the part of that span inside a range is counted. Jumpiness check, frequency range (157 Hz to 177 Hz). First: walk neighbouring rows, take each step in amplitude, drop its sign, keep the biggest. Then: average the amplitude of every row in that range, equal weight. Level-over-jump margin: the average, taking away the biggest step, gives 7.0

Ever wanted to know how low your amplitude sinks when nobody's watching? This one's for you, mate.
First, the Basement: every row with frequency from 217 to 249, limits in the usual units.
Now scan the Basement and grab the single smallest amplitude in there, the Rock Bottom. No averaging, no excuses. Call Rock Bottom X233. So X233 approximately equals 7.453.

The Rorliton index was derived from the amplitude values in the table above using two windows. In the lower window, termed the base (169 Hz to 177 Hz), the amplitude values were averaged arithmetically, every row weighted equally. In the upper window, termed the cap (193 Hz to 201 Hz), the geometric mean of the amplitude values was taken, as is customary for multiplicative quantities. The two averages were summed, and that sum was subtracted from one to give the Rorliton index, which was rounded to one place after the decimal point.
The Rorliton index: -13.6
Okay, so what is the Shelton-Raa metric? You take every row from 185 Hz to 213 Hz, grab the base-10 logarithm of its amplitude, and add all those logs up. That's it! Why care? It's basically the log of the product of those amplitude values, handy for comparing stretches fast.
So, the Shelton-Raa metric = 6.08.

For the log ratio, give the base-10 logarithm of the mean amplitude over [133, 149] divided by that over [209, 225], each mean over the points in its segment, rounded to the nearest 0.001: -0.047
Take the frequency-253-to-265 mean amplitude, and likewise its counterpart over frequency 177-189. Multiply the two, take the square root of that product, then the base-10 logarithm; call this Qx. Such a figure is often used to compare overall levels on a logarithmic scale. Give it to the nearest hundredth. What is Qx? 0.93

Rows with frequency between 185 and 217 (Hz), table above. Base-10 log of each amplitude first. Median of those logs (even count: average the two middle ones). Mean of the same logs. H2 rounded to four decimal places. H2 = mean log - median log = -0.0010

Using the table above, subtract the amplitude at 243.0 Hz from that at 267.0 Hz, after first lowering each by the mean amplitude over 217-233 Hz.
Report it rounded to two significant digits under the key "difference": 0.17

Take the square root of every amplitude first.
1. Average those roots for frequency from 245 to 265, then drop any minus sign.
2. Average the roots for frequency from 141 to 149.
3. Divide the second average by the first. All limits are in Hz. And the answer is 0.878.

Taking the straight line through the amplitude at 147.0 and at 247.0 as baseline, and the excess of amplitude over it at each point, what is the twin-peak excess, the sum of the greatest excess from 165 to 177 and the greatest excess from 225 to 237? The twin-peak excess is -0.84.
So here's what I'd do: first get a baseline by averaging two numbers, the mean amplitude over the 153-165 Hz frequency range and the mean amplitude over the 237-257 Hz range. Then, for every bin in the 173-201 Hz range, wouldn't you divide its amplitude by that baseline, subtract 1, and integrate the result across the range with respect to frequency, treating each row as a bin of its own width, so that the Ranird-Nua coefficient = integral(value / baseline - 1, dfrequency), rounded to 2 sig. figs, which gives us -2.0 Hz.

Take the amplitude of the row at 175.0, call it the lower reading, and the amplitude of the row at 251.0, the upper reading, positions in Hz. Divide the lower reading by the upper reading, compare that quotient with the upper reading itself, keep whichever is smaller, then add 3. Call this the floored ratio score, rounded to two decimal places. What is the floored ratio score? 3.89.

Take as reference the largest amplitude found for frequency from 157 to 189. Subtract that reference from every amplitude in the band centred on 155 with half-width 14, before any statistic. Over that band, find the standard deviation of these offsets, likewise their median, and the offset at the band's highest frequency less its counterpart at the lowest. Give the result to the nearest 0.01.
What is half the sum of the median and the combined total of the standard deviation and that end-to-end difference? 0.32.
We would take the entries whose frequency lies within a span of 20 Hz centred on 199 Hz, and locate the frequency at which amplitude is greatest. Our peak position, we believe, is 199.0 Hz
